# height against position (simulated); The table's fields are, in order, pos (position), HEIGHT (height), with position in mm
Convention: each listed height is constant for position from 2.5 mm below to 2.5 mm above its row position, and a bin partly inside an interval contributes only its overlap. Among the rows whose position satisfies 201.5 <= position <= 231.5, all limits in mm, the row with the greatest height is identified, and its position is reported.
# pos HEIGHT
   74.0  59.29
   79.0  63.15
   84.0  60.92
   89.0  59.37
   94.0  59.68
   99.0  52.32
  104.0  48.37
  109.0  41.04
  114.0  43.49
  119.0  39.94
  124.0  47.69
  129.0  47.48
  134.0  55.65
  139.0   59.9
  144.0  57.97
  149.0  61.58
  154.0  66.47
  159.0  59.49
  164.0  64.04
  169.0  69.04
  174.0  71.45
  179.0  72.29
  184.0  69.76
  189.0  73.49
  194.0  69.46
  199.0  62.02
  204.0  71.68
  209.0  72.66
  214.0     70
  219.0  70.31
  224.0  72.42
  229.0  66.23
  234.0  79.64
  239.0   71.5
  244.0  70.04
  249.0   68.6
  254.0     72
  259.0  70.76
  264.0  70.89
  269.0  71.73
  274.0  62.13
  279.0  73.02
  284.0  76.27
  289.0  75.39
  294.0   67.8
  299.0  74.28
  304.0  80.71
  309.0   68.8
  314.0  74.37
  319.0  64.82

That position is 209.0 mm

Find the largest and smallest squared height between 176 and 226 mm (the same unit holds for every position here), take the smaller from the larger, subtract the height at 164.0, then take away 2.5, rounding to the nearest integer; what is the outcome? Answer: 1488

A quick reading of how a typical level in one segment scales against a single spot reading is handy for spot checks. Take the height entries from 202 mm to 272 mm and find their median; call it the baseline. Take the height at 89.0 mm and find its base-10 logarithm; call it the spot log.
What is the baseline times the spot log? 126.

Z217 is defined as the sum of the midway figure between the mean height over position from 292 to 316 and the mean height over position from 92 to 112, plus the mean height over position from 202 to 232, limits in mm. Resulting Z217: 132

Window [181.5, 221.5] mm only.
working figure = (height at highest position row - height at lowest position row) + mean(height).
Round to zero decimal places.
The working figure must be 70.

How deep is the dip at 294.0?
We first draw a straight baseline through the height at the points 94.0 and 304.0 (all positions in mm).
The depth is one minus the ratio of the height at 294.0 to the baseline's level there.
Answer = 0.15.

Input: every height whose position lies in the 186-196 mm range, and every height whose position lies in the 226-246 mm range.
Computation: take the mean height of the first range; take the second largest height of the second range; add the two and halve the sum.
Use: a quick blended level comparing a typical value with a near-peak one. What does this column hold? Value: 71.5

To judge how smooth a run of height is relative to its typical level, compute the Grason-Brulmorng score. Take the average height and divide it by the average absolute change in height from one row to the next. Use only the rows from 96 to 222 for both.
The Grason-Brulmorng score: 15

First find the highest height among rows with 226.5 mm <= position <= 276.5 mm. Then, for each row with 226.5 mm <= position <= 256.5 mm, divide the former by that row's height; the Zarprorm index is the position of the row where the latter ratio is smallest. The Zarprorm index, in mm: 234.0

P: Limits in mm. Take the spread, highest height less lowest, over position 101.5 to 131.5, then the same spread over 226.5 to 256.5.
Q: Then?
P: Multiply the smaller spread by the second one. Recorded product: 113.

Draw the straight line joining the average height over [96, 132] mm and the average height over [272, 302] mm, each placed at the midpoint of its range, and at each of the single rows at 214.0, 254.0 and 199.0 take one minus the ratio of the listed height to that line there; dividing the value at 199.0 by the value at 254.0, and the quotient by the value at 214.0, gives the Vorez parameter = -5.0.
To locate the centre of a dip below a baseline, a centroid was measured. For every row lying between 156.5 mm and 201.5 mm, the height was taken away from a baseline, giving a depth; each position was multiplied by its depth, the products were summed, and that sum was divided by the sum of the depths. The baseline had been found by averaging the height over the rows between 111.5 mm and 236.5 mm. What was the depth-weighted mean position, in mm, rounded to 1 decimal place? 183.5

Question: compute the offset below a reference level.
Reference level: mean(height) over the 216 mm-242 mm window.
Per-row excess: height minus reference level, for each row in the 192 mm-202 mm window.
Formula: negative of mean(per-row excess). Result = 6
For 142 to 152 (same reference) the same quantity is 12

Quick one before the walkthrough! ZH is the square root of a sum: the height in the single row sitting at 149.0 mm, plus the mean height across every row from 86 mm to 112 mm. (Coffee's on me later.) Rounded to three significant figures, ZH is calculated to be 10.7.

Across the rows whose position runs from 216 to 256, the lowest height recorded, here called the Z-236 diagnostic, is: 66.23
